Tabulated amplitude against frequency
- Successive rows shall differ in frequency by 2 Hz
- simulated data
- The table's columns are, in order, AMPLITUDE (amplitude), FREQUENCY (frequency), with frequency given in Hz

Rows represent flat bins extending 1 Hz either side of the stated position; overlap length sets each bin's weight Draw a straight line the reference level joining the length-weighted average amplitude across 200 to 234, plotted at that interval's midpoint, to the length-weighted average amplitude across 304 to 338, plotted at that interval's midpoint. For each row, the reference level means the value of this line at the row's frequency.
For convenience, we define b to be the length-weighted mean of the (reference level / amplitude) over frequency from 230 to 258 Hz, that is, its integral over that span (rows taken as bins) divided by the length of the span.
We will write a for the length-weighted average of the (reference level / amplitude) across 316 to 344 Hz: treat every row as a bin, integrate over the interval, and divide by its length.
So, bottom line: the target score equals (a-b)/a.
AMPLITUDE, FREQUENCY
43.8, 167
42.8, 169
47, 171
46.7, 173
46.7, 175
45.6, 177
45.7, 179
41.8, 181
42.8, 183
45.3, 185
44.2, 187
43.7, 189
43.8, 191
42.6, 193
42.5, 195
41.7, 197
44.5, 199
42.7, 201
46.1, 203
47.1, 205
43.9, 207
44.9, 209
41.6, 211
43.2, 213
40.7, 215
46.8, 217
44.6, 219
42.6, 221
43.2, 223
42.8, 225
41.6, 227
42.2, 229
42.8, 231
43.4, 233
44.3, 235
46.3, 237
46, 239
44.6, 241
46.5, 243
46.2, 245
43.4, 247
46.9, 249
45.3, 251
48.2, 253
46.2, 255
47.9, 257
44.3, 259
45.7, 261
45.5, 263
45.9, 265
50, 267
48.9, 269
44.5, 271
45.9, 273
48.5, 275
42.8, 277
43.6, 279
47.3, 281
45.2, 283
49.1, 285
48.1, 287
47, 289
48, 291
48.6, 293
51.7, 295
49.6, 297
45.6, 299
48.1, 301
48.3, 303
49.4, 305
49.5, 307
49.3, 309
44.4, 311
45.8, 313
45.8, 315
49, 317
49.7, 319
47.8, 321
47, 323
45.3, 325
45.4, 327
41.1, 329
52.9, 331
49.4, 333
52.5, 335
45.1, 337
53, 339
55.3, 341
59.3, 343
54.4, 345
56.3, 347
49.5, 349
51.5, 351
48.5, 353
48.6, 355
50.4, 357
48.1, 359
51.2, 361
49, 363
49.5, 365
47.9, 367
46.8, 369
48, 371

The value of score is -0.002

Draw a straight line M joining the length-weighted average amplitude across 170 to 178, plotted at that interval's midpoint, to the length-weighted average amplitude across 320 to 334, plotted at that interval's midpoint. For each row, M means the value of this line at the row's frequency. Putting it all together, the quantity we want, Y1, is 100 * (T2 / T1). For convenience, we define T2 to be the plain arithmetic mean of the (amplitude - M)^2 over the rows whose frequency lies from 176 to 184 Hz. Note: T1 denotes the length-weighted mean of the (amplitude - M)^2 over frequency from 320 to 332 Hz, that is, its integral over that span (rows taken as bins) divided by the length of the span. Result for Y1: 75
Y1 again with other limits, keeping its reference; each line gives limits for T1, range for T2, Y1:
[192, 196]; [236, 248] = 17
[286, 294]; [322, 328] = 123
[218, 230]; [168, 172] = 45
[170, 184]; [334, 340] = 426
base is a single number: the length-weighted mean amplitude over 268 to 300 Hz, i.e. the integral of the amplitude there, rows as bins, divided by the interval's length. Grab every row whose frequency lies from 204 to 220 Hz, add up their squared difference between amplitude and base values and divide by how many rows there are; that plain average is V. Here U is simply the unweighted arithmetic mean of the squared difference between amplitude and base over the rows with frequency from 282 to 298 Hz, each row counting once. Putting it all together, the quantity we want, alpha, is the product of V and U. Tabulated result 66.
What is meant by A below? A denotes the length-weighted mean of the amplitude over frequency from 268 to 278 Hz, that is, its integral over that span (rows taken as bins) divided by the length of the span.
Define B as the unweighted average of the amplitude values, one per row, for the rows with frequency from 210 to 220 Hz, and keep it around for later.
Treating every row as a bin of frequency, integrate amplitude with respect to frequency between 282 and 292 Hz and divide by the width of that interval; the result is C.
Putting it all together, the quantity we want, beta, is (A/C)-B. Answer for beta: -42.4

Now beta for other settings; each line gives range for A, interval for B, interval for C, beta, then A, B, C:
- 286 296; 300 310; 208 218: -47.8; 48.7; 48.9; 43.4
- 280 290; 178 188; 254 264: -42.9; 47.3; 44.0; 45.9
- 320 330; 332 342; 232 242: -50.1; 45.3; 51.1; 44.9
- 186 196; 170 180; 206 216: -45.3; 43.4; 46.3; 42.9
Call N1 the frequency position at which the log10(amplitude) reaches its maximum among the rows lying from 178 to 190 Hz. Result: 179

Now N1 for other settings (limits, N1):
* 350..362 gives 351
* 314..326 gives 319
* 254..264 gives 257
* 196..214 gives 205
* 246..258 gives 253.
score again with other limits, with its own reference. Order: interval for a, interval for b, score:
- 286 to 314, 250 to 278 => -0.006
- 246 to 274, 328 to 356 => 0.025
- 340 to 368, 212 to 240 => -0.055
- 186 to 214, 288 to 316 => 0.002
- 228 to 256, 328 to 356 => 0.035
